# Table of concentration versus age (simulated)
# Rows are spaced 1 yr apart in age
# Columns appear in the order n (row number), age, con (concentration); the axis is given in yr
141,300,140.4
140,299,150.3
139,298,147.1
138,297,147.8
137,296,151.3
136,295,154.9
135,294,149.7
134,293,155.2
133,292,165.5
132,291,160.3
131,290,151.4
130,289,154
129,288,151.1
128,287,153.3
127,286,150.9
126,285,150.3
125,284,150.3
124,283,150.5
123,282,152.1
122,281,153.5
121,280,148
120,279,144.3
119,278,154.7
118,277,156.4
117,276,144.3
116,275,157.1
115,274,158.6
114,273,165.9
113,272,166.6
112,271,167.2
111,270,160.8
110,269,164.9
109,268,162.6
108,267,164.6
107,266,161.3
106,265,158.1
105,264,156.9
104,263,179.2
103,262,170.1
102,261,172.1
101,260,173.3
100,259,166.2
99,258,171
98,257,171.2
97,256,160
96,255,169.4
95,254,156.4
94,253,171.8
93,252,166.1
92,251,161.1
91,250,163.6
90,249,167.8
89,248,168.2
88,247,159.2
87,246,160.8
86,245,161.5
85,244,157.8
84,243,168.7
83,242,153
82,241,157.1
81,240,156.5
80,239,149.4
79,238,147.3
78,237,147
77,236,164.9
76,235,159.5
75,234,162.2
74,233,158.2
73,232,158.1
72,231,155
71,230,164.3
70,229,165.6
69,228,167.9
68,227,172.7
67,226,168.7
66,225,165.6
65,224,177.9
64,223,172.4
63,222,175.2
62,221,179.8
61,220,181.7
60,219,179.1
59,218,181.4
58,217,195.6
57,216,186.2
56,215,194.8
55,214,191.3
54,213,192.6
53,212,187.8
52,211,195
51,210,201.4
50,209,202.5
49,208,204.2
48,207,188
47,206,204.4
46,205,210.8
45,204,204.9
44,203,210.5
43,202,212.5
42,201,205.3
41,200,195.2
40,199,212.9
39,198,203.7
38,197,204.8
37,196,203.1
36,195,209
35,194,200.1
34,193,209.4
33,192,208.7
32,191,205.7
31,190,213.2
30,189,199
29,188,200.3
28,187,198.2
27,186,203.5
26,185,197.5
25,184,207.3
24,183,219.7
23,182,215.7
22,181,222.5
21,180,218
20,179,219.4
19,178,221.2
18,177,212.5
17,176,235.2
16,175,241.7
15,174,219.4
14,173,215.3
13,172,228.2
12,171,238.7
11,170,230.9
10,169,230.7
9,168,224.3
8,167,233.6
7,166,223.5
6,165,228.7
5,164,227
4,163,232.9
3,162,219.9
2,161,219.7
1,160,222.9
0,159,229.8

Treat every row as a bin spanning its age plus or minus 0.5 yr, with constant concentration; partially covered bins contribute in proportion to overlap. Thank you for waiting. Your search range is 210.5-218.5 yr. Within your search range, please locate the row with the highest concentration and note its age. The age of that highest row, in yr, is 217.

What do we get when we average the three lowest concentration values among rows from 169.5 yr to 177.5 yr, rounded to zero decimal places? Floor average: 216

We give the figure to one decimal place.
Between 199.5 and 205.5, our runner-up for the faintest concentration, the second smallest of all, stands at 204.9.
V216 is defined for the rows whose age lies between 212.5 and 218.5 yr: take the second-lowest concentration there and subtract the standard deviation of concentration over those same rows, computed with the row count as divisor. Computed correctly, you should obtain 181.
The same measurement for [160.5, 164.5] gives 214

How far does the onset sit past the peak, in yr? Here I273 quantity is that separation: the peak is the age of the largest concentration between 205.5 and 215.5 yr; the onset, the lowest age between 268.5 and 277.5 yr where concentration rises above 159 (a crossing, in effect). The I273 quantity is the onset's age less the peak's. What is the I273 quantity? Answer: 63 yr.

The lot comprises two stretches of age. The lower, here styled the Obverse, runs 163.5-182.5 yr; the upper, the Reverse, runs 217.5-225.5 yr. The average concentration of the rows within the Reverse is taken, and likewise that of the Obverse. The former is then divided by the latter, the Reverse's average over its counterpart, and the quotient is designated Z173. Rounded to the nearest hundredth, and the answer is 0.78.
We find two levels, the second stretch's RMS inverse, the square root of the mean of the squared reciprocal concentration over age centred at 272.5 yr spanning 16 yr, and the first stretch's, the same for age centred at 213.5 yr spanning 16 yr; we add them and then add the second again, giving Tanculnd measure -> 0.0179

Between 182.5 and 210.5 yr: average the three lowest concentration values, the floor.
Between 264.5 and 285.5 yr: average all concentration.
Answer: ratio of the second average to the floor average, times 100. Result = 81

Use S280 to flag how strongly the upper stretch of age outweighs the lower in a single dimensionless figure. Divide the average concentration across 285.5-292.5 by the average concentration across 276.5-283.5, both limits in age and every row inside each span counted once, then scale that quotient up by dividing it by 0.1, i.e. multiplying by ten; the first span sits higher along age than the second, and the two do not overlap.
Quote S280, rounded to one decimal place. 10.3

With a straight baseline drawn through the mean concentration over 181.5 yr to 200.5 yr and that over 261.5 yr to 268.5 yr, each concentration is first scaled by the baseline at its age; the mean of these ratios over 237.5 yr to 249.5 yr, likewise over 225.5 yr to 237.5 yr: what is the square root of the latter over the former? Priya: 0.99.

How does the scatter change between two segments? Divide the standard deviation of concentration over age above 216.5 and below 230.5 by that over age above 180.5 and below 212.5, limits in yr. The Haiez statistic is 1.1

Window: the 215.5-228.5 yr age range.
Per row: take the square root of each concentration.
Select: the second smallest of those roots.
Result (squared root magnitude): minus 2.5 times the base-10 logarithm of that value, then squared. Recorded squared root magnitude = 7.74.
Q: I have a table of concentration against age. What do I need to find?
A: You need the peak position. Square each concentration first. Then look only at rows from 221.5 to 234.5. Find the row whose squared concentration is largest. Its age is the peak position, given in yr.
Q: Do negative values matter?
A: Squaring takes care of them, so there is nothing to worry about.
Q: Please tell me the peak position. 224 yr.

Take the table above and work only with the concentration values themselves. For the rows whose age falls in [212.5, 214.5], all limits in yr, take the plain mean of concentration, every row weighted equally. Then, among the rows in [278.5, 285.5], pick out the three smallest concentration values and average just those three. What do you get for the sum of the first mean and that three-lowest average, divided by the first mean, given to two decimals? 1.77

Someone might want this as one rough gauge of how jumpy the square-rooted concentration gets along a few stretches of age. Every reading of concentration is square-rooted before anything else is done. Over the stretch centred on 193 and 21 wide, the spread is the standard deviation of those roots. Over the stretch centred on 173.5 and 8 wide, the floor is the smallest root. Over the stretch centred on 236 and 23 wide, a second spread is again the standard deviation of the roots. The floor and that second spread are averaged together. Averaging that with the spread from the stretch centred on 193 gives 3.82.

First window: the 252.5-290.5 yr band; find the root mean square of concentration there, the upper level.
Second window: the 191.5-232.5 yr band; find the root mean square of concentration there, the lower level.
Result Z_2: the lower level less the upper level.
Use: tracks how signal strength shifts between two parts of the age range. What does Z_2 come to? 31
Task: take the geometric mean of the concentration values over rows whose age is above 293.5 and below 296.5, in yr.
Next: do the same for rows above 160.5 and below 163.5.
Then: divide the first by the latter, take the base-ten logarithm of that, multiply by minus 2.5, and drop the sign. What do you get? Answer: 0.42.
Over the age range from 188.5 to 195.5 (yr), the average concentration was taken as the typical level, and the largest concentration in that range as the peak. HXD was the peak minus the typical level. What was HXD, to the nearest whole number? 7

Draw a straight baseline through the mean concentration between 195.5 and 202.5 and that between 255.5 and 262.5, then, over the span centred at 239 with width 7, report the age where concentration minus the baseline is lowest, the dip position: 237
